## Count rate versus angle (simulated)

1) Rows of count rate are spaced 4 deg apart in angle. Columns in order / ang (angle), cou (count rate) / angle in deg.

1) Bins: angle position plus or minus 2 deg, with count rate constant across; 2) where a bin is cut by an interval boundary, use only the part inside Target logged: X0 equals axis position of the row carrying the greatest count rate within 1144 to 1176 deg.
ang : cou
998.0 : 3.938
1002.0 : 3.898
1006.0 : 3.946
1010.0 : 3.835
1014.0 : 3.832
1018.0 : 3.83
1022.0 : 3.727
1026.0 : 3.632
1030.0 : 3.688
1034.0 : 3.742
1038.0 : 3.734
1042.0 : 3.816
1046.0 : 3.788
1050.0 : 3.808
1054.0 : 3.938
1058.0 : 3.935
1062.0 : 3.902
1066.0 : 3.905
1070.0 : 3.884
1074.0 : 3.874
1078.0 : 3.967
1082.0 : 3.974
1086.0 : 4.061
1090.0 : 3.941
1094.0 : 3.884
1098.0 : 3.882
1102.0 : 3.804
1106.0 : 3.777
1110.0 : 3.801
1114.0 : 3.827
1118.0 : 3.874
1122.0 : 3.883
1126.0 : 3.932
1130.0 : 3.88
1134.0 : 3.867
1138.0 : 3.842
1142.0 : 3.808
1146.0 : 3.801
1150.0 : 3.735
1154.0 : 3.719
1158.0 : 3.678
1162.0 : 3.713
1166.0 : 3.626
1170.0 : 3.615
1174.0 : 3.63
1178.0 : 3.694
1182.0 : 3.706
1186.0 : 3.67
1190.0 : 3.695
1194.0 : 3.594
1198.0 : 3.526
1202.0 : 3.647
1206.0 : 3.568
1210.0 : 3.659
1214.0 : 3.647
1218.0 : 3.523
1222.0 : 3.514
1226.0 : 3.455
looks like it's 1146.0 deg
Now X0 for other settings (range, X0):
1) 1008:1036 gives 1010.0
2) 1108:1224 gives 1126.0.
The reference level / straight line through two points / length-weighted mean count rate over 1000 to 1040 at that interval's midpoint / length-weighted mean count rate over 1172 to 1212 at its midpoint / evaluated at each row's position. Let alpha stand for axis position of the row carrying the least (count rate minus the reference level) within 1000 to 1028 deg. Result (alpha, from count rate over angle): 1026.0 deg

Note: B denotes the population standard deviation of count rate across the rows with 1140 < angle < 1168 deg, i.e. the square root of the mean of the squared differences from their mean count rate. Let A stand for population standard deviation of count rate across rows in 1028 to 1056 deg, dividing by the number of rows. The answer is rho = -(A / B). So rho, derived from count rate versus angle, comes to -1.2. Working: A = 0.074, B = 0.060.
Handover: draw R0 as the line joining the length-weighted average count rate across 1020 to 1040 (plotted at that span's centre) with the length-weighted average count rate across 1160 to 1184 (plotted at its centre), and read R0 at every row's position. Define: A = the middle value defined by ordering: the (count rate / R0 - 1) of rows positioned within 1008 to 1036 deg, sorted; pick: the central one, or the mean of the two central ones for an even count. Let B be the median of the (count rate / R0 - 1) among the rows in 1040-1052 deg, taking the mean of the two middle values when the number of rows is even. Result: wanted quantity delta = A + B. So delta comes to 0.04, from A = 0.010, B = 0.030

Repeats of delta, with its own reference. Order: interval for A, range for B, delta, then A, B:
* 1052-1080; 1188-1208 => 0.04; 0.057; -0.017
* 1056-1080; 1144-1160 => 0.07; 0.056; 0.016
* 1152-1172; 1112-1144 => 0.06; 0.003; 0.053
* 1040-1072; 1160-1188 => 0.06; 0.054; 0.003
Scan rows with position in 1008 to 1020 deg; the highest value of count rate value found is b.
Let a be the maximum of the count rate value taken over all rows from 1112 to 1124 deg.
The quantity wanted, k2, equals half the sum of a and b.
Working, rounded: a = 3.883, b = 3.835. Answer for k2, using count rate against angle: 3.86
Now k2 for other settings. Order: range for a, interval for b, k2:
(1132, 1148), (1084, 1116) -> 3.96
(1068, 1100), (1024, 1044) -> 3.94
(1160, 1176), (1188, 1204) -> 3.70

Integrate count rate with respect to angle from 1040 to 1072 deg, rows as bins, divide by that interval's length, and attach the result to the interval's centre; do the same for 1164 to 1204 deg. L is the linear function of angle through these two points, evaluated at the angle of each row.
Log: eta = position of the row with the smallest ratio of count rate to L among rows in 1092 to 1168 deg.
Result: 1166.0 deg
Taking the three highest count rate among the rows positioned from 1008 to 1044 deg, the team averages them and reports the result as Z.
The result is 3.83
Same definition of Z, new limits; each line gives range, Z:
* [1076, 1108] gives 4.00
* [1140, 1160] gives 3.78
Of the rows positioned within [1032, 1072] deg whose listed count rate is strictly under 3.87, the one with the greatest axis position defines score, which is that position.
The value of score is 1050.0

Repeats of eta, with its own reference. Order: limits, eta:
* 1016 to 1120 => 1026.0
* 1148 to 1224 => 1198.0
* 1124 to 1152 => 1150.0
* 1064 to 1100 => 1074.0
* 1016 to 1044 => 1026.0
